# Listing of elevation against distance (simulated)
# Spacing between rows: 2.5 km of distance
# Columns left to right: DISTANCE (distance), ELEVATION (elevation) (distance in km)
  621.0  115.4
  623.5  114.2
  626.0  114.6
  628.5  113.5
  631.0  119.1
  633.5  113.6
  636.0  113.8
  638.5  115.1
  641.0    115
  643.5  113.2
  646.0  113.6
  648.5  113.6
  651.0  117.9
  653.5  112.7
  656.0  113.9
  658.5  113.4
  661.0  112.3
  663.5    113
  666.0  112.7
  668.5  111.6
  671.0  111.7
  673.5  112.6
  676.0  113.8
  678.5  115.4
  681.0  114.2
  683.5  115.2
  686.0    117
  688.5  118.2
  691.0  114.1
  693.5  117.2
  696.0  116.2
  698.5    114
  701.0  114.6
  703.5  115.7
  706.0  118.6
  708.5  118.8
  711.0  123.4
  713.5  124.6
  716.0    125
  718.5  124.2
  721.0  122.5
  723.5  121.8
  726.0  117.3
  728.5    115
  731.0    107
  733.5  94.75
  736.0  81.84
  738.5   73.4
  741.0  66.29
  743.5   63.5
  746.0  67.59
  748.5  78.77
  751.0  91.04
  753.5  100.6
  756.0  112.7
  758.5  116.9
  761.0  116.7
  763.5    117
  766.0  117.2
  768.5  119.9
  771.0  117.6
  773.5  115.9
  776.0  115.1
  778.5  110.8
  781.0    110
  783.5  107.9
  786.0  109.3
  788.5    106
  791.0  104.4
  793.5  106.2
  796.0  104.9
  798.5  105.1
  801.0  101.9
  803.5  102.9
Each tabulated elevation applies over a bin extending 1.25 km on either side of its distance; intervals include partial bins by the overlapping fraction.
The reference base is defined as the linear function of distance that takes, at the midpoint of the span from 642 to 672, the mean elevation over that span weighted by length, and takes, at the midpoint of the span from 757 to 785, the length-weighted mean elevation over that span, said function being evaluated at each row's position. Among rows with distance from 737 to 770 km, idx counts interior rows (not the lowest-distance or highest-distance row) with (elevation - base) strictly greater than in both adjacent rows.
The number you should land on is 1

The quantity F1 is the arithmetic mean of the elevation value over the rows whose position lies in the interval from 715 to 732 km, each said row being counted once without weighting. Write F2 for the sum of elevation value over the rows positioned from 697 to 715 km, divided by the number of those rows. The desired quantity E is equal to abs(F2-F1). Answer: 0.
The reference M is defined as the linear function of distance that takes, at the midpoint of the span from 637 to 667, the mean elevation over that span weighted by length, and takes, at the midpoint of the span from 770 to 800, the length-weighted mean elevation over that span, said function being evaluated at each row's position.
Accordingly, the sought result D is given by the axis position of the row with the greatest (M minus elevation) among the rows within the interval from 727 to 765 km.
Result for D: 743.5 km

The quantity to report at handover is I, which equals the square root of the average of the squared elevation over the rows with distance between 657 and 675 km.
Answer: 112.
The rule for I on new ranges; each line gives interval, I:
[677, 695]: 116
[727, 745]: 88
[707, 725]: 123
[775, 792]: 109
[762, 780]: 116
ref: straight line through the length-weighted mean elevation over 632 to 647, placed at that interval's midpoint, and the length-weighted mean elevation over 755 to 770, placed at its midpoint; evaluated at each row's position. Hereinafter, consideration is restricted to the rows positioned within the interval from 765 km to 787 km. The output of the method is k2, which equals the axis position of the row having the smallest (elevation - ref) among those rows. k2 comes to 783.5 km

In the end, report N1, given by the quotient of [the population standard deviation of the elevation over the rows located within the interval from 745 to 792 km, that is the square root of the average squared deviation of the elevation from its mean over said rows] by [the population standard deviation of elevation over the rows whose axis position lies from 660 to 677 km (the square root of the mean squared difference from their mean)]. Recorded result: 19.4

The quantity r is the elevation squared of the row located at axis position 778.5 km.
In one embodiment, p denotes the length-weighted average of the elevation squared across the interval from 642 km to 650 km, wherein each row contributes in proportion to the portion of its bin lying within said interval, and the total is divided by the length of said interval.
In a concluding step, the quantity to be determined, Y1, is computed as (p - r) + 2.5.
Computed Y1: 644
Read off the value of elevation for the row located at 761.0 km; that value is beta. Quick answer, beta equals 116.7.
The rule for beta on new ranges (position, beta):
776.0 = 115.1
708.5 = 118.8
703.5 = 115.7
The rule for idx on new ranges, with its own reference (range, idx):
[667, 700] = 3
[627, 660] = 5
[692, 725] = 1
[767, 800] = 2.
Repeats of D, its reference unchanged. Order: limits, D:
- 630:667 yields 661.0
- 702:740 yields 738.5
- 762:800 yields 791.0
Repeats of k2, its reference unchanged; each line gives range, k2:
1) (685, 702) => 698.5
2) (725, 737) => 736.0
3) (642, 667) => 661.0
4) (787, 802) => 801.0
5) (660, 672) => 668.5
